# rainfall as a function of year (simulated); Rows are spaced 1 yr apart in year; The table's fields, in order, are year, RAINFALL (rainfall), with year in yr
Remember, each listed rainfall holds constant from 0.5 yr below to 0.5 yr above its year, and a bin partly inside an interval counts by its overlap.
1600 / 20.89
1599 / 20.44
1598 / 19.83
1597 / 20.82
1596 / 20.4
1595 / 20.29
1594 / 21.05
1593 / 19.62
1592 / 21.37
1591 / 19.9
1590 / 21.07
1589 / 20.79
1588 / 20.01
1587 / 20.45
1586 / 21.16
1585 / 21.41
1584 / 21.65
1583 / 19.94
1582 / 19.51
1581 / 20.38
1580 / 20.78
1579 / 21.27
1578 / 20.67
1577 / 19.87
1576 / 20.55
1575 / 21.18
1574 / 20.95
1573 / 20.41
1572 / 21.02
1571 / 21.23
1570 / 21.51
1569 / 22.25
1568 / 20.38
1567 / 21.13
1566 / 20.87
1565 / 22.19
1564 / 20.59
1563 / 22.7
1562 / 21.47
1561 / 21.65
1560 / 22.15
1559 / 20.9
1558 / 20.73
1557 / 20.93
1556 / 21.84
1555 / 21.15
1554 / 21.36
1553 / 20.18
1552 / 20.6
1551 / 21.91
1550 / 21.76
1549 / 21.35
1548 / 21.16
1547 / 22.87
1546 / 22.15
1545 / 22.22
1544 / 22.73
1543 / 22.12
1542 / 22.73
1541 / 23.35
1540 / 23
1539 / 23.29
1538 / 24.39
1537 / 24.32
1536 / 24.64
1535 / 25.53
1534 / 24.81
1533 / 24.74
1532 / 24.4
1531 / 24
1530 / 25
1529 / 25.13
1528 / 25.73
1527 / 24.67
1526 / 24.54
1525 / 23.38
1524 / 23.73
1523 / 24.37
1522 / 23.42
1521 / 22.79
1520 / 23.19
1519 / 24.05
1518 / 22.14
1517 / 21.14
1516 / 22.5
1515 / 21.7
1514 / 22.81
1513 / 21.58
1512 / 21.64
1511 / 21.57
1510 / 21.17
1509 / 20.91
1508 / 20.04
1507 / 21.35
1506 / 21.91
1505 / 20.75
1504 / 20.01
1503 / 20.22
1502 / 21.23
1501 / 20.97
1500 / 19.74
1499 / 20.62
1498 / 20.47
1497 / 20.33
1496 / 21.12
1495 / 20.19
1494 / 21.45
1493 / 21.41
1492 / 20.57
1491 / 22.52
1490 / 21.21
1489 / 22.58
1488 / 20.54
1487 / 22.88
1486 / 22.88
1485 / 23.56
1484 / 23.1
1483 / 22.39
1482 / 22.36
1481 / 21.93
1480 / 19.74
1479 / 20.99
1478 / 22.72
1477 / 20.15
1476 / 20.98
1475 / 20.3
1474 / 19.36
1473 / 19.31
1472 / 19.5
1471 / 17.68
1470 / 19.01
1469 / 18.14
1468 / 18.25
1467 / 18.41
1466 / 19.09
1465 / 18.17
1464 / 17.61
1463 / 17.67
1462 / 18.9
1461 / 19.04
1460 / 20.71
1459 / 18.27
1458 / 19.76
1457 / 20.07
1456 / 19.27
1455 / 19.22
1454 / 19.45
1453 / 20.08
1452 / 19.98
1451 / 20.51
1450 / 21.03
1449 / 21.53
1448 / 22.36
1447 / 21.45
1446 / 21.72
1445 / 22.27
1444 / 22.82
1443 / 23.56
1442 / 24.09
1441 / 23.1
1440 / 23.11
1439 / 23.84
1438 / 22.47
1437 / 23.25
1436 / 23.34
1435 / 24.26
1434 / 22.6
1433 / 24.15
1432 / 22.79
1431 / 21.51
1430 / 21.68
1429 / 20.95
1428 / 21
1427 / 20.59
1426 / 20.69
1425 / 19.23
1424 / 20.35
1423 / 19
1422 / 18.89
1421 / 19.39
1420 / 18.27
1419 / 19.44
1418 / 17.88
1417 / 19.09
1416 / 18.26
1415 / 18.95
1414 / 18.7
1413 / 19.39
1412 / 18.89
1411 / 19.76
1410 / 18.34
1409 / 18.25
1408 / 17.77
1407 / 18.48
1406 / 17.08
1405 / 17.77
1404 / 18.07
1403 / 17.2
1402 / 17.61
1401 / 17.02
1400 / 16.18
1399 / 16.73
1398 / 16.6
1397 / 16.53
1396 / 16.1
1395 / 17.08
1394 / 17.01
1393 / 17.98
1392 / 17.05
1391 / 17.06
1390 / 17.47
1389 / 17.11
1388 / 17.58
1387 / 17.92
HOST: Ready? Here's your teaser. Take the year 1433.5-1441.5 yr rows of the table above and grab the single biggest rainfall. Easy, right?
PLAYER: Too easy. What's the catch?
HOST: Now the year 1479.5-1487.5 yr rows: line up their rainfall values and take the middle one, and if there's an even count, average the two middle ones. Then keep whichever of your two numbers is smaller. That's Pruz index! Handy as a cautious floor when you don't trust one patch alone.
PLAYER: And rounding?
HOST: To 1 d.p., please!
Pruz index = 22.6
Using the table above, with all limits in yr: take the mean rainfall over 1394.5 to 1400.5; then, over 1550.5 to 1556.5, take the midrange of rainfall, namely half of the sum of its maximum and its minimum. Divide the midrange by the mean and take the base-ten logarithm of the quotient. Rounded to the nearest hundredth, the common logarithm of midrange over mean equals 0.10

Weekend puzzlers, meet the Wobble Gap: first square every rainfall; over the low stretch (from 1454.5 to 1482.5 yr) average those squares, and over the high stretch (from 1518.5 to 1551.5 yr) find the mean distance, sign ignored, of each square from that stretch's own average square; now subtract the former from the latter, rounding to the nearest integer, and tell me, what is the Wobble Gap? -334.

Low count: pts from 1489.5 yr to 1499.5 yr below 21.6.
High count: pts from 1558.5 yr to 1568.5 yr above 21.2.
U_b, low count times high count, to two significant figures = 45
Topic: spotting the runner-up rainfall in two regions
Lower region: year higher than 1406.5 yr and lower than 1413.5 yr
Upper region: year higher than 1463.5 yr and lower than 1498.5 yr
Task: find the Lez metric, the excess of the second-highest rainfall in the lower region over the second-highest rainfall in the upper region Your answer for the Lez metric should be -3.71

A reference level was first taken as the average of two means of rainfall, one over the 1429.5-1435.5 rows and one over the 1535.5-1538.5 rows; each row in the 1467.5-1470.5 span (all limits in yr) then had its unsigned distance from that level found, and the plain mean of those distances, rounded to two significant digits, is 5.2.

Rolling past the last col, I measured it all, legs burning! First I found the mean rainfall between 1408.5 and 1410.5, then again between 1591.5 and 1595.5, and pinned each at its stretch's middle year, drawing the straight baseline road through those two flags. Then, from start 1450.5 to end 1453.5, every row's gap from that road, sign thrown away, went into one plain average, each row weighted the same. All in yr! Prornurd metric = 1.4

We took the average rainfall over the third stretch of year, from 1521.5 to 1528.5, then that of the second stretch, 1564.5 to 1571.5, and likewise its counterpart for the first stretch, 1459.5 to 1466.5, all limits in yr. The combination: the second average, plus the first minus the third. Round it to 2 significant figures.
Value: 16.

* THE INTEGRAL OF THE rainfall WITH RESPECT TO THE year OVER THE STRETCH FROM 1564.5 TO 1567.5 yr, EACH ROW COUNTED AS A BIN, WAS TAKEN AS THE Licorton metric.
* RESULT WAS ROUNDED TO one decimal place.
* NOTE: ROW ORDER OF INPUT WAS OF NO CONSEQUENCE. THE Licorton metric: 64.2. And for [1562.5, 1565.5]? 65.5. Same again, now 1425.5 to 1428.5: 62.3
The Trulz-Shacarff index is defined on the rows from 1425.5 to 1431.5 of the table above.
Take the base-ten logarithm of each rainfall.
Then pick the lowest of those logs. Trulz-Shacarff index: 1.31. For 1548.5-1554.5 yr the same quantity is 1.30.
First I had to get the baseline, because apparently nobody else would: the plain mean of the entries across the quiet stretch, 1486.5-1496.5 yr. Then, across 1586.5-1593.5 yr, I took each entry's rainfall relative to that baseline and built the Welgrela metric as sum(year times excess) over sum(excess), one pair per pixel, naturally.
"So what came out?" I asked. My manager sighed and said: 1590.1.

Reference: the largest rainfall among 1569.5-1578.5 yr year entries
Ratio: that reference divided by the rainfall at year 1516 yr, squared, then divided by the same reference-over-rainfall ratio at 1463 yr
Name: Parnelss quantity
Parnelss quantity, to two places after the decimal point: 0.75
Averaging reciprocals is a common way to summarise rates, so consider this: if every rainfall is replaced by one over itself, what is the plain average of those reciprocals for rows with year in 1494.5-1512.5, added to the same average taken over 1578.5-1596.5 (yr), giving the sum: 0.097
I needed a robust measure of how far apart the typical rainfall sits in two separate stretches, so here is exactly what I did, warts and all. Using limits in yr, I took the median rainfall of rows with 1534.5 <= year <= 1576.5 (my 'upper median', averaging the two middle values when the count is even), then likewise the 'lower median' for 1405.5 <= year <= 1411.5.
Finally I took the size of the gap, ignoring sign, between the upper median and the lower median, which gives 3.3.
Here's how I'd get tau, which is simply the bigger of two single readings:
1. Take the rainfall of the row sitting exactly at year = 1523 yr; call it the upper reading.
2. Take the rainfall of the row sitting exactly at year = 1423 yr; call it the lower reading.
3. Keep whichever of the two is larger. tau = 24.4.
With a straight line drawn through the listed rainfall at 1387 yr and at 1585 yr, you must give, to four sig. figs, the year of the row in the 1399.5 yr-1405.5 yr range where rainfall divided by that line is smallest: 1400 yr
